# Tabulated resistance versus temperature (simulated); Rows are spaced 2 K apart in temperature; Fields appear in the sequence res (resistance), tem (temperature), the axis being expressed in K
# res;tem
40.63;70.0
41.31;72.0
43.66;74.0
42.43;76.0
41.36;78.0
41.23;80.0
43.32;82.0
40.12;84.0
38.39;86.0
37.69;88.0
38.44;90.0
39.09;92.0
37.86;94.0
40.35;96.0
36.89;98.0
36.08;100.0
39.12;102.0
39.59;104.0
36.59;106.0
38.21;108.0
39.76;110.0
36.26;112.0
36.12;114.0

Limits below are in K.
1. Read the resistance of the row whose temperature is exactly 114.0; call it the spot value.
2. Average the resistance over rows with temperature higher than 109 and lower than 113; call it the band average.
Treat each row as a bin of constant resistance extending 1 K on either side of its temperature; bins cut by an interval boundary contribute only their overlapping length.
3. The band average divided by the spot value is 1.05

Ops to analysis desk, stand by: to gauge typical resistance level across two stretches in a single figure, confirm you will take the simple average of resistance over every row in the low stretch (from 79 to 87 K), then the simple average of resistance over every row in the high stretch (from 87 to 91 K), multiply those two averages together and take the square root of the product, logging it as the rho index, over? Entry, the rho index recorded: 39.4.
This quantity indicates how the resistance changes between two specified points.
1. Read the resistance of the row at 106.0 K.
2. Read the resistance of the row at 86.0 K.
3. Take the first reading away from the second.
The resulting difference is 1.8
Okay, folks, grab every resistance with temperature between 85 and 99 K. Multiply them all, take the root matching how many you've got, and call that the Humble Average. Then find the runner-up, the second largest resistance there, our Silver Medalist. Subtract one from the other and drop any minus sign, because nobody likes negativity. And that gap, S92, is 0.7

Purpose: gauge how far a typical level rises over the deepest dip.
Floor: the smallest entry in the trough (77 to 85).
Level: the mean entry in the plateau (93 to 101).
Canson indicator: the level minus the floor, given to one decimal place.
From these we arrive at -2.3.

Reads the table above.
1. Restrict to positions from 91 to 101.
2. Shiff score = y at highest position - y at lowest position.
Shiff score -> -3.0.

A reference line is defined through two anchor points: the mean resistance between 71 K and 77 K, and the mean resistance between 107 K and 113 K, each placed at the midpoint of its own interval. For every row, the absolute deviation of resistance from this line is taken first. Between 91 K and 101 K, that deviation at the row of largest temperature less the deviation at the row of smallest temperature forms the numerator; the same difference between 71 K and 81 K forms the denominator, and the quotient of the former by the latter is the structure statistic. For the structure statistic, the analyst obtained -2.3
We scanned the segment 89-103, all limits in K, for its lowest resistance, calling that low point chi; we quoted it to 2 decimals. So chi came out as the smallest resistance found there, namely 36.08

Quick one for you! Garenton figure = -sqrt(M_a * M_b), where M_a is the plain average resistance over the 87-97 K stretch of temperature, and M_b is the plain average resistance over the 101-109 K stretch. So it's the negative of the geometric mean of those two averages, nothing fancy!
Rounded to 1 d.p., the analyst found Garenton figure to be -38.5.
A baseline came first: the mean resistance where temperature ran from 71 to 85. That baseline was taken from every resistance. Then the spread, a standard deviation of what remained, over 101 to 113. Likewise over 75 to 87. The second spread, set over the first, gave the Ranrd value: 1.14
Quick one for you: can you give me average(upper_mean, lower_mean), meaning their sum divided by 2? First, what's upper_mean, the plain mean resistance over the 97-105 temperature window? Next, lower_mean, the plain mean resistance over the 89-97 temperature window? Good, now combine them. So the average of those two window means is 38.4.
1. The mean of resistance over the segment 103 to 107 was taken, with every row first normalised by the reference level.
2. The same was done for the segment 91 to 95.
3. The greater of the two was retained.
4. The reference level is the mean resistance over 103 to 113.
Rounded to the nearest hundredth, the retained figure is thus 1.01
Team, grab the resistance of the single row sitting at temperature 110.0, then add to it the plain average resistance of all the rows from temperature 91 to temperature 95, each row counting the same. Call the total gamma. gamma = 78.2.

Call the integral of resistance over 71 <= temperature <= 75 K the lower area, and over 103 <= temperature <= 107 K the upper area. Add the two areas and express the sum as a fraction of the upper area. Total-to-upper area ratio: 2.1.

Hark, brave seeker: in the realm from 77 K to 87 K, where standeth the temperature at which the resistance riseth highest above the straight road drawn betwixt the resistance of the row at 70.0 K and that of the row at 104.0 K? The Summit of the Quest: 82.0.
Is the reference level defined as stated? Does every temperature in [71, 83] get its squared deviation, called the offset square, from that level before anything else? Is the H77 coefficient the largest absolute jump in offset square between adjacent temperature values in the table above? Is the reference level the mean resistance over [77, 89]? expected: 10.0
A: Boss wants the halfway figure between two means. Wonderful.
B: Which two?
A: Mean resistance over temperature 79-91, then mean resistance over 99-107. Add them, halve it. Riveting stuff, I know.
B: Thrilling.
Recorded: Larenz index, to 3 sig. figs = 38.9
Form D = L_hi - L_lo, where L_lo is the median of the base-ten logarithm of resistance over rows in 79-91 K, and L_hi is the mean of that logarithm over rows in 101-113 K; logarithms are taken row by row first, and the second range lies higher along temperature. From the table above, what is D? -0.012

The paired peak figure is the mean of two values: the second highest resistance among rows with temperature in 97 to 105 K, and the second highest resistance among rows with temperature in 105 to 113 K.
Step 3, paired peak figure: 38.7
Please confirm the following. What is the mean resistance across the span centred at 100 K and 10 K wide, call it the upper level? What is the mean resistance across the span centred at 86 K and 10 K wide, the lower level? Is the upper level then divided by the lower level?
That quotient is 0.97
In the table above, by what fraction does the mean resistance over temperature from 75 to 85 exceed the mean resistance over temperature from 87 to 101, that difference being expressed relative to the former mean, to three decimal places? 0.087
